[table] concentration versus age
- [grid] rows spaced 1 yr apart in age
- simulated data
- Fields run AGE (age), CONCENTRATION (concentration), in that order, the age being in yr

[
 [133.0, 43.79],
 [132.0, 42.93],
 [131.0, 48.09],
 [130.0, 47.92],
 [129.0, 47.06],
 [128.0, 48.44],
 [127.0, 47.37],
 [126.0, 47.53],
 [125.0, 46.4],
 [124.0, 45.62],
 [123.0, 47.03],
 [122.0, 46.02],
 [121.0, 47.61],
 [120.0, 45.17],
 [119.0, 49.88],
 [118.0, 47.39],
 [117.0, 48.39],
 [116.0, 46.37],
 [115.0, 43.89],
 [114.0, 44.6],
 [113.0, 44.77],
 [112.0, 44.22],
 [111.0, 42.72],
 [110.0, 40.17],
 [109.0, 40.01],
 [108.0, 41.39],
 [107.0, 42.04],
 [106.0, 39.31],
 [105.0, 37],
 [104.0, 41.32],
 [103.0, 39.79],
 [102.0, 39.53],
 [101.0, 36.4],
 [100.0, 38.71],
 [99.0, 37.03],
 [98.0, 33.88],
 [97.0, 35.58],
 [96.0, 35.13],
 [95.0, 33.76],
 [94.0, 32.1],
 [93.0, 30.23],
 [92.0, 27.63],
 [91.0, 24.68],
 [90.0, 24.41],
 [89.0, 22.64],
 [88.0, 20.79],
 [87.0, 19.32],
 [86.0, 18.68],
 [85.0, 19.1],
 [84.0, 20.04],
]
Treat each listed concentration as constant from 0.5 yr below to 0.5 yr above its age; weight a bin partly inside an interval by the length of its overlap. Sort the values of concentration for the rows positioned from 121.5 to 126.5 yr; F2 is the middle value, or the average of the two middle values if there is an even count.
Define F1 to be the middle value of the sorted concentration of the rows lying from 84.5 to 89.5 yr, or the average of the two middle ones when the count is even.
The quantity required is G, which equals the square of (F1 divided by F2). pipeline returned 0.17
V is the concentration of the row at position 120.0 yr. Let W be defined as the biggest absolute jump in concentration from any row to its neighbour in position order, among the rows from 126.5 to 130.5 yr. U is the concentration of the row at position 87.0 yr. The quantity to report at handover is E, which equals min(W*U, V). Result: 27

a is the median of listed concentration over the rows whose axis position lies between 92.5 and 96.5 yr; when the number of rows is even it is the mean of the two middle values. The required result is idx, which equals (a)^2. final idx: 1084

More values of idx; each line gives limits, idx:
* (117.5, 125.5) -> 2182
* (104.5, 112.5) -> 1663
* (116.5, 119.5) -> 2342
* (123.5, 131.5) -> 2252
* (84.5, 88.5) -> 369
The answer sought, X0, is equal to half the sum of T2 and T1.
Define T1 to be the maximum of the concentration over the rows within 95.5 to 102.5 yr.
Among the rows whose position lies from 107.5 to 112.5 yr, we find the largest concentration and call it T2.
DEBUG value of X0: 42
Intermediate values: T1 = 39.53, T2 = 44.22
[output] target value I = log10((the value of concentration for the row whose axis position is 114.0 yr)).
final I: 1.65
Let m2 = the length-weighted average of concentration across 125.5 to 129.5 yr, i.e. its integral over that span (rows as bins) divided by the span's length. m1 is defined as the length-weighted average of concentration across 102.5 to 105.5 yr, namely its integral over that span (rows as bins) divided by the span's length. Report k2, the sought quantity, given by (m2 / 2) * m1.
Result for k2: 937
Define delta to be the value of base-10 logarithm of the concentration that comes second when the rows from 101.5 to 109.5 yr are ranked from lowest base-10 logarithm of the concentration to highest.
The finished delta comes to 1.59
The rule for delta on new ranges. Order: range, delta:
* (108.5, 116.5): 1.60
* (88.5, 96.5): 1.39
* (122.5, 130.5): 1.67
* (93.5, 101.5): 1.53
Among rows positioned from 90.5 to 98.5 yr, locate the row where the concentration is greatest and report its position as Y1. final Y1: 97.0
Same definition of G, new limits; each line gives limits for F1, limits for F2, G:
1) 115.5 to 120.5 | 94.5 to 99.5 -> 1.82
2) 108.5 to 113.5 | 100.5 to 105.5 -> 1.17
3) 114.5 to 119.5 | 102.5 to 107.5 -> 1.42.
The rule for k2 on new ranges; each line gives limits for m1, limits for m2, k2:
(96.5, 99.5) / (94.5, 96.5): 611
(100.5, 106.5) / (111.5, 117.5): 882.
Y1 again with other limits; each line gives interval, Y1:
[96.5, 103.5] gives 103.0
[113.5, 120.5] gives 119.0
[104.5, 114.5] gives 113.0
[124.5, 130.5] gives 128.0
